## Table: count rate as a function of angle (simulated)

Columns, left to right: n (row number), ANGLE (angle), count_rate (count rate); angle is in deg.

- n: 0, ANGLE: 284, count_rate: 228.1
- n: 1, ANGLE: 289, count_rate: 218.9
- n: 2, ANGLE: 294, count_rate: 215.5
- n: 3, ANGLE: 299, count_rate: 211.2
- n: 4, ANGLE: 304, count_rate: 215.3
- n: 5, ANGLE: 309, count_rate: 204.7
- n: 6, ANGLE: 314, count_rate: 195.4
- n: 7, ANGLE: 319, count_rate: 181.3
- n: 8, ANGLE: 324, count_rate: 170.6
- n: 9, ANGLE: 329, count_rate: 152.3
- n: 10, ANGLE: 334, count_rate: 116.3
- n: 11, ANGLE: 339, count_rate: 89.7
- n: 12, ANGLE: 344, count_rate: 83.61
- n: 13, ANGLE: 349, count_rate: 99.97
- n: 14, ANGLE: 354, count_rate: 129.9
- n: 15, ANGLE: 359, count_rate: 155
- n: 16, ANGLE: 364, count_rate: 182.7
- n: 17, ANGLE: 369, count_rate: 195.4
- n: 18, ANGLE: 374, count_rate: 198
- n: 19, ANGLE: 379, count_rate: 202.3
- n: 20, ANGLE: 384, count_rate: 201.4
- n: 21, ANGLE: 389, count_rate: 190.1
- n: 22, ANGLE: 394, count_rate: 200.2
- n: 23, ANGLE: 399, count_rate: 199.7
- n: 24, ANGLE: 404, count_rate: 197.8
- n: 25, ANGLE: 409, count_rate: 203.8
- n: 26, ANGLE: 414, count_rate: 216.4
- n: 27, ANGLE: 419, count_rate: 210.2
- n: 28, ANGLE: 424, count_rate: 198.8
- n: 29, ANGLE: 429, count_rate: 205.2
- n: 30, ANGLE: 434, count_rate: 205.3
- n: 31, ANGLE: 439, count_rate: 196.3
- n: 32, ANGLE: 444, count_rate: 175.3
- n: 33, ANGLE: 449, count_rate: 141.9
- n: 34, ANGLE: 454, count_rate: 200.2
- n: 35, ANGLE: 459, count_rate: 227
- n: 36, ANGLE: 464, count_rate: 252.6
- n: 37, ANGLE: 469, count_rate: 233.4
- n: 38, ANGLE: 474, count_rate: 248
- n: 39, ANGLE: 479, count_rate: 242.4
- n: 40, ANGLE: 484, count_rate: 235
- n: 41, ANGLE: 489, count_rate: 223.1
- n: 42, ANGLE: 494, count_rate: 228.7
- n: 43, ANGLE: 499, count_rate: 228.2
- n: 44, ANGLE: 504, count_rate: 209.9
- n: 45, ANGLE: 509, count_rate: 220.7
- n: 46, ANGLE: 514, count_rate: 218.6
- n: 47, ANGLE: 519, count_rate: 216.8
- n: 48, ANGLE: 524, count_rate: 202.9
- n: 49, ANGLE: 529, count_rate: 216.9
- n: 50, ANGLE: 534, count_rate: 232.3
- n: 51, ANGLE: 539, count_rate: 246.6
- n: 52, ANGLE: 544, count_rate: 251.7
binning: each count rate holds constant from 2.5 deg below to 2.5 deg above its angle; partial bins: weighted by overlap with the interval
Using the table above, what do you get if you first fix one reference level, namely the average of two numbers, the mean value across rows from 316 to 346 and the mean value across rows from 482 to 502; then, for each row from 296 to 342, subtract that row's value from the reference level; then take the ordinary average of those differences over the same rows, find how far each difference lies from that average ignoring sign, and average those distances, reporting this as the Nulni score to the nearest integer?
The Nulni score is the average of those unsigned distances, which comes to 34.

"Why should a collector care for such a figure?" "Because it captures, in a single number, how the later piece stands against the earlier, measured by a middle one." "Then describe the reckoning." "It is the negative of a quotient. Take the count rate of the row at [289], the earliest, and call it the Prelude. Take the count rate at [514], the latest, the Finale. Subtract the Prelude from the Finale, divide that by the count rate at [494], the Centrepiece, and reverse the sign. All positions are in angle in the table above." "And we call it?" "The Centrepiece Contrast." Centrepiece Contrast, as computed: 0.0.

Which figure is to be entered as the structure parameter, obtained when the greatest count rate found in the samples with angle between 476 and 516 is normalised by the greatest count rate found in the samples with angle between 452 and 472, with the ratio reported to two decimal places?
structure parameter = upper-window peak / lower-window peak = 0.96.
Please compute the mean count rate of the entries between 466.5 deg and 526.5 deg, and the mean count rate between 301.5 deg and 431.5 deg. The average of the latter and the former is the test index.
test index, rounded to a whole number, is 201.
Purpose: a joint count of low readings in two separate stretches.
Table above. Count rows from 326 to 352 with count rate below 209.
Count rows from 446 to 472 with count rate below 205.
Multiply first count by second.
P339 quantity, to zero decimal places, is 10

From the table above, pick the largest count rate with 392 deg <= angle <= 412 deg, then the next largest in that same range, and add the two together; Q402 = 404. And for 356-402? 404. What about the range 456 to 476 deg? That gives 501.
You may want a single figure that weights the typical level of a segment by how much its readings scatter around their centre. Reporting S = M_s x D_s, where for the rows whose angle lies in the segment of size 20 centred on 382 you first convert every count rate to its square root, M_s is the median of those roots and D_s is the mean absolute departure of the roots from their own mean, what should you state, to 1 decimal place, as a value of 2.0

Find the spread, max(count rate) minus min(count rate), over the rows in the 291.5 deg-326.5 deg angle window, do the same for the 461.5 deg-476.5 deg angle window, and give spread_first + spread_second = 64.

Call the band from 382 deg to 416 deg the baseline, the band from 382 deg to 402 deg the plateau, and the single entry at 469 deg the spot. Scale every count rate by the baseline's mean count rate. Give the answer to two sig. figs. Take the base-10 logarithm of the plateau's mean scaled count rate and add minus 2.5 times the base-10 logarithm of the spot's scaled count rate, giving -0.17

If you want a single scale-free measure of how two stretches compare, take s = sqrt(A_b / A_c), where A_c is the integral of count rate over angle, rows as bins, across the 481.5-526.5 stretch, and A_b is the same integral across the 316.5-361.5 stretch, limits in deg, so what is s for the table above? 0.77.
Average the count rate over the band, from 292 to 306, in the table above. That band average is 214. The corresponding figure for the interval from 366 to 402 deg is 198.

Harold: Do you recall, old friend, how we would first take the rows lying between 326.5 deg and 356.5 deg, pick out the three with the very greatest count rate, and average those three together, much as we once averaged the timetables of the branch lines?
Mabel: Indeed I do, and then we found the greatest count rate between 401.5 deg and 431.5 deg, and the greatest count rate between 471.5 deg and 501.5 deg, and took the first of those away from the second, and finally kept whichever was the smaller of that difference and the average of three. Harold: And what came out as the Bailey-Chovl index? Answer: 32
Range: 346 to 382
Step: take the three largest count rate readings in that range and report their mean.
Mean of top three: 199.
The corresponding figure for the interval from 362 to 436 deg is 211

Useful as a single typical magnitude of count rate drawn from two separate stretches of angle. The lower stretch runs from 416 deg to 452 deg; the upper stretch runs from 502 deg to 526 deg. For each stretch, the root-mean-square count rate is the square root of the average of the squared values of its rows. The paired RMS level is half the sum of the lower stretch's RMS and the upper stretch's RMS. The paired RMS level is 203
